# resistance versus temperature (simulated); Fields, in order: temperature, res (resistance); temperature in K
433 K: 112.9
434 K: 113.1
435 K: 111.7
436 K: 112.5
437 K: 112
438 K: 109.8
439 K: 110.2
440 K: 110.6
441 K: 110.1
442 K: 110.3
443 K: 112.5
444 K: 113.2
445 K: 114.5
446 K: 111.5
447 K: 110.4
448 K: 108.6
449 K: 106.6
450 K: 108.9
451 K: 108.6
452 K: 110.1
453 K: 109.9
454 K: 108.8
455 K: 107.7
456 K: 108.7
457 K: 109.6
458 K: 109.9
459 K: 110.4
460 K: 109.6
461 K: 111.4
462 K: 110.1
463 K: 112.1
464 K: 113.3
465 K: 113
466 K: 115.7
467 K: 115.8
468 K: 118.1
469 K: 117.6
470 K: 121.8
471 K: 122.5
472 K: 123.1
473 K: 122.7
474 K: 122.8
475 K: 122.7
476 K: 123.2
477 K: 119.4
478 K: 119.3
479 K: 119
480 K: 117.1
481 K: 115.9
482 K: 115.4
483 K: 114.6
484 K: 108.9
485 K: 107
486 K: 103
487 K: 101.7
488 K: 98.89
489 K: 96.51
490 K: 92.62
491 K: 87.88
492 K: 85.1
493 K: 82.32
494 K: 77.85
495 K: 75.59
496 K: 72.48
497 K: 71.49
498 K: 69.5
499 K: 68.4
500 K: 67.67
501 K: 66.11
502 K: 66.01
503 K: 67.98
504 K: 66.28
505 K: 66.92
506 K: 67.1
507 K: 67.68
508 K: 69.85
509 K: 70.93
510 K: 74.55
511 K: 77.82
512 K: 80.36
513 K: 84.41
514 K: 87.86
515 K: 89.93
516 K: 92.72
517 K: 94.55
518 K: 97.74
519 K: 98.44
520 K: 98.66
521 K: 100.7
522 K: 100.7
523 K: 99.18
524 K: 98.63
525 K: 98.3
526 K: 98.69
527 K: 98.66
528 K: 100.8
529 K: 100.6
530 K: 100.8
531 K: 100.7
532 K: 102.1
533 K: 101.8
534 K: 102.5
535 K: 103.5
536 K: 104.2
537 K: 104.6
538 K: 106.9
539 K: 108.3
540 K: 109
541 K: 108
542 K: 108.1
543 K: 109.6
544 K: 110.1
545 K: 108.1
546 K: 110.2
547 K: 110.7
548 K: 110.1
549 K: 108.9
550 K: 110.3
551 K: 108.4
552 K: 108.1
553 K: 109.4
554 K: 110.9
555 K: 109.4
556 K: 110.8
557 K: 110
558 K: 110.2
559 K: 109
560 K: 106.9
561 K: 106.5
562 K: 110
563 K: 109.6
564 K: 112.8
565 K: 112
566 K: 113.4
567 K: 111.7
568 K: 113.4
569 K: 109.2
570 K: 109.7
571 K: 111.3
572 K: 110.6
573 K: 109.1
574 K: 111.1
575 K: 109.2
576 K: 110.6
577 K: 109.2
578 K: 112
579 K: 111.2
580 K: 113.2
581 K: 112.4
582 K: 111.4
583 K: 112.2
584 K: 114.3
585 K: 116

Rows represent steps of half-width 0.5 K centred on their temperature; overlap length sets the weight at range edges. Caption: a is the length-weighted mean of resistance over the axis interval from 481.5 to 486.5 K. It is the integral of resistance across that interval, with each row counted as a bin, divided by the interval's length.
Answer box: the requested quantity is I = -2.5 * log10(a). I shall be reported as -5.10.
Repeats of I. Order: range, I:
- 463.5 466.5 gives -5.14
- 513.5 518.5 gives -4.92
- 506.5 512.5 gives -4.67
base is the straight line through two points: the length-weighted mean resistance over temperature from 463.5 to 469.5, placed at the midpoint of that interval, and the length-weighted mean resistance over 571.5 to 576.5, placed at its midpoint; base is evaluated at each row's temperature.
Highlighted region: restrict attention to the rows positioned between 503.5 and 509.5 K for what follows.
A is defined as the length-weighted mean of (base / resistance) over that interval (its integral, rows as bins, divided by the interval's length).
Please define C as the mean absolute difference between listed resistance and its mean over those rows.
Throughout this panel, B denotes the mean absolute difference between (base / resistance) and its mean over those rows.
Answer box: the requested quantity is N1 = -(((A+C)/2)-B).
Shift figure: -1.6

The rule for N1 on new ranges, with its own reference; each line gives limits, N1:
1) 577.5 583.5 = -0.8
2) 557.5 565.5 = -1.3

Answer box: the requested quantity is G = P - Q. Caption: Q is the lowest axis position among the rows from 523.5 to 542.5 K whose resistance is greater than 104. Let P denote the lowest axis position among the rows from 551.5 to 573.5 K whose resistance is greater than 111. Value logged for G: 28 K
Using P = 564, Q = 536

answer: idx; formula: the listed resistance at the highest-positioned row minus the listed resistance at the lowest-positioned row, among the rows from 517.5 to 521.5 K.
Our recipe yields 3.0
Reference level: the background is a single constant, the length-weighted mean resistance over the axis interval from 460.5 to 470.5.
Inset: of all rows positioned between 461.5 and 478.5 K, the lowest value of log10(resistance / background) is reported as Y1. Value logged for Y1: -0.02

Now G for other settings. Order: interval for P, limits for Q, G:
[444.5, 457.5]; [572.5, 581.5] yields -128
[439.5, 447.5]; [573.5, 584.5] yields -131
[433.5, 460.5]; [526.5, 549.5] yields -102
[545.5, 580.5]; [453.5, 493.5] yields 110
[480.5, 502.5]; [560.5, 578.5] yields -80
